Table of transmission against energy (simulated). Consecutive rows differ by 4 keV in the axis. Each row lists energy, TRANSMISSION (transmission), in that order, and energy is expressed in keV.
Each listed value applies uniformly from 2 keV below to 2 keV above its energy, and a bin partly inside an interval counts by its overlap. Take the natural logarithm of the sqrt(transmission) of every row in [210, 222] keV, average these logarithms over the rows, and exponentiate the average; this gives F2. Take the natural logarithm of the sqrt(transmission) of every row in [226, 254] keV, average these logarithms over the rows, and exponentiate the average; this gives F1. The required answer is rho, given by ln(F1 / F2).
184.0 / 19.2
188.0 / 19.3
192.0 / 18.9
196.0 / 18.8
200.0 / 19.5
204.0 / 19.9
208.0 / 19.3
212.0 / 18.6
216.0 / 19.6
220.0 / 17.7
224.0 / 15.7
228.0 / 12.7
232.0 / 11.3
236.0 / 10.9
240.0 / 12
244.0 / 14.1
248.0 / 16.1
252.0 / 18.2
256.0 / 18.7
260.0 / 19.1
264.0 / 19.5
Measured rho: -0.16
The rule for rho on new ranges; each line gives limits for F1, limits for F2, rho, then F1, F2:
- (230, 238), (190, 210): -0.28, 3.3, 4.39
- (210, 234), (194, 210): -0.11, 4.0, 4.40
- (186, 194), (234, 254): 0.15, 4.4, 3.74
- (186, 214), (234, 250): 0.19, 4.4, 3.62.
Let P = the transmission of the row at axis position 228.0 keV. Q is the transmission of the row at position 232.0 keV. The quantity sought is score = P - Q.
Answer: 1.4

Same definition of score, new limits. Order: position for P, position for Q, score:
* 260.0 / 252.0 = 0.9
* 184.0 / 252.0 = 1.0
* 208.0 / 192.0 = 0.4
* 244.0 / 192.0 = -4.8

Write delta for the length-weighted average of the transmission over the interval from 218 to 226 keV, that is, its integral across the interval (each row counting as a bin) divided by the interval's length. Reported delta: 16.7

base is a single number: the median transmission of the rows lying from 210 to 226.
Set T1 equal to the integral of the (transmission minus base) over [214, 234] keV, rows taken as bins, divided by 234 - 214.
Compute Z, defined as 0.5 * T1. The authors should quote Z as -1.4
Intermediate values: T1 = -3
